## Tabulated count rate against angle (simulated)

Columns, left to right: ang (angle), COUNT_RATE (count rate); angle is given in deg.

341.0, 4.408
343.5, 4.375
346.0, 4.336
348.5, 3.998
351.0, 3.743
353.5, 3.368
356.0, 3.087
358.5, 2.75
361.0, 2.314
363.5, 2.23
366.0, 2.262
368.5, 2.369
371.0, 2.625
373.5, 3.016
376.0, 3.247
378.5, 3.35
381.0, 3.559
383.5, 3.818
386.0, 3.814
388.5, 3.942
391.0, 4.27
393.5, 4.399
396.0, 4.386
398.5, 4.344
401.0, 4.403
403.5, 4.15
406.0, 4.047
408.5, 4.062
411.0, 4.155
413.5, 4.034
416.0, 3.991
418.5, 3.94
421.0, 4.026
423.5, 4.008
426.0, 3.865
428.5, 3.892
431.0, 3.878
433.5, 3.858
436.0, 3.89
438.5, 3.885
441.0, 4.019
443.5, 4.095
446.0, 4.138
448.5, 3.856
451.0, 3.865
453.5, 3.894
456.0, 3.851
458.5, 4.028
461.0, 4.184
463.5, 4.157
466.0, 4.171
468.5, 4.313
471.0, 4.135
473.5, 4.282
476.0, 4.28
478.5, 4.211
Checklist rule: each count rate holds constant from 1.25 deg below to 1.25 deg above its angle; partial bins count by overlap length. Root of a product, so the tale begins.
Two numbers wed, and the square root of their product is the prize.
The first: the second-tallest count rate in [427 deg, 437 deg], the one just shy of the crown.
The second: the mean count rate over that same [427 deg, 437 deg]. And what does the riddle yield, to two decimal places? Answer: 3.88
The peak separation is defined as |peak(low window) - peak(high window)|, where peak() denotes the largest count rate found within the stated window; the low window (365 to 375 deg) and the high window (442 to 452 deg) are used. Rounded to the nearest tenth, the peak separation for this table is 1.1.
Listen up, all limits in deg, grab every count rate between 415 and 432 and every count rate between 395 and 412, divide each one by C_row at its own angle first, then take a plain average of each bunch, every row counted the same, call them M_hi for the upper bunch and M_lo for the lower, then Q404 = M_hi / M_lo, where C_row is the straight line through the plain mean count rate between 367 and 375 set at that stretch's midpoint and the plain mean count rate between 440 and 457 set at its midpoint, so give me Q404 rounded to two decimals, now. 0.85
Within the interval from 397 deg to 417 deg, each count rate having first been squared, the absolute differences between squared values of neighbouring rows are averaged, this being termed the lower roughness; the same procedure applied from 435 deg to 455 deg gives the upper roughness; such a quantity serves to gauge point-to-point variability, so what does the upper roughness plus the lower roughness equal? 1.5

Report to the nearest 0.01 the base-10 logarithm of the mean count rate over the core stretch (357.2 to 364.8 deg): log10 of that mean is 0.39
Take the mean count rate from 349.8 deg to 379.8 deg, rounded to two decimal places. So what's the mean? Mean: 2.86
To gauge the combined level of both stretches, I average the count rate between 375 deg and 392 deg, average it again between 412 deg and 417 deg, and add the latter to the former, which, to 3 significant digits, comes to 7.73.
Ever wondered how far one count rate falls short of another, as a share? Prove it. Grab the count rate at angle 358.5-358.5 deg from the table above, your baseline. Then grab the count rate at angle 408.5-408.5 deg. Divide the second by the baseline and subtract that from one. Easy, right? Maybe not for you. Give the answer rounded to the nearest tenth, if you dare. -0.5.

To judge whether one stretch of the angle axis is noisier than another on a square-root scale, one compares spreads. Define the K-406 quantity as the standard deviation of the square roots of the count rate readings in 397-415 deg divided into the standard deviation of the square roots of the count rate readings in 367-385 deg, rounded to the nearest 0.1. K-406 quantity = 4.1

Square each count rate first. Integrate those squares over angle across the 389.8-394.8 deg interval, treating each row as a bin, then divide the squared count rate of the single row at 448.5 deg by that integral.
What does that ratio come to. 0.158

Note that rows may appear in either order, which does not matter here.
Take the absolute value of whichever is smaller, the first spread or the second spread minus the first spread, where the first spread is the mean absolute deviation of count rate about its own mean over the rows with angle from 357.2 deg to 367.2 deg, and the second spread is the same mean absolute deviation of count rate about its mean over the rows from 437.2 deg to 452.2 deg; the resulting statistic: 0.073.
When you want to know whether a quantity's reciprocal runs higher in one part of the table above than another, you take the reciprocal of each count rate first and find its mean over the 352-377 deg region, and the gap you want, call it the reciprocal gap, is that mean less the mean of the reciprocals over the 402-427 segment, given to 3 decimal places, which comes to 0.127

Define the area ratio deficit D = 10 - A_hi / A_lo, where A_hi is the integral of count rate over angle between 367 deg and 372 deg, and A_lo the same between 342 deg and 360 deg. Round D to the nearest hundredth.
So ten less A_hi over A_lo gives 9.81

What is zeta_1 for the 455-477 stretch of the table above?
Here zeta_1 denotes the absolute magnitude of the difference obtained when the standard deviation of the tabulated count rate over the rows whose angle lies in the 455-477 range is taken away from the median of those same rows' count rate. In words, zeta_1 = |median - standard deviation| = 4.03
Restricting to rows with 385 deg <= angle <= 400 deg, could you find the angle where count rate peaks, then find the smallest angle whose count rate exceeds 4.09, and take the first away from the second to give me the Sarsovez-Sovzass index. -2.5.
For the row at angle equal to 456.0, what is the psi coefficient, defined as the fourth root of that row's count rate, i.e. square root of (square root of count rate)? 1.40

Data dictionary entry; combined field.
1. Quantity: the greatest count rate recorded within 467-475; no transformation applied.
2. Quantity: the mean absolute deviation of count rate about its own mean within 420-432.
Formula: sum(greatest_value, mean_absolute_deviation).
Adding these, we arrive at 4.38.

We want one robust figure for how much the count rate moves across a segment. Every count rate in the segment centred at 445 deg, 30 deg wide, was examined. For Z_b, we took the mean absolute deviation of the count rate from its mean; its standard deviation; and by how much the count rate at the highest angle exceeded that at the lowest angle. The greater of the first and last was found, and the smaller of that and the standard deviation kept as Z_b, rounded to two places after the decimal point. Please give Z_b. 0.10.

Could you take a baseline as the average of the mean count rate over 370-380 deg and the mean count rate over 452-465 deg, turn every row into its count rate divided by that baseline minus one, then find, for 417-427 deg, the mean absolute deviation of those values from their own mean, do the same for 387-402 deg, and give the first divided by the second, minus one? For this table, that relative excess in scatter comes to -0.5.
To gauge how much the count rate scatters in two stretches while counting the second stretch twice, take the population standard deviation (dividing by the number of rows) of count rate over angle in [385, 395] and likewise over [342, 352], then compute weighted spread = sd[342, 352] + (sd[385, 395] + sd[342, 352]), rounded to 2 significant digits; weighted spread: 0.76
